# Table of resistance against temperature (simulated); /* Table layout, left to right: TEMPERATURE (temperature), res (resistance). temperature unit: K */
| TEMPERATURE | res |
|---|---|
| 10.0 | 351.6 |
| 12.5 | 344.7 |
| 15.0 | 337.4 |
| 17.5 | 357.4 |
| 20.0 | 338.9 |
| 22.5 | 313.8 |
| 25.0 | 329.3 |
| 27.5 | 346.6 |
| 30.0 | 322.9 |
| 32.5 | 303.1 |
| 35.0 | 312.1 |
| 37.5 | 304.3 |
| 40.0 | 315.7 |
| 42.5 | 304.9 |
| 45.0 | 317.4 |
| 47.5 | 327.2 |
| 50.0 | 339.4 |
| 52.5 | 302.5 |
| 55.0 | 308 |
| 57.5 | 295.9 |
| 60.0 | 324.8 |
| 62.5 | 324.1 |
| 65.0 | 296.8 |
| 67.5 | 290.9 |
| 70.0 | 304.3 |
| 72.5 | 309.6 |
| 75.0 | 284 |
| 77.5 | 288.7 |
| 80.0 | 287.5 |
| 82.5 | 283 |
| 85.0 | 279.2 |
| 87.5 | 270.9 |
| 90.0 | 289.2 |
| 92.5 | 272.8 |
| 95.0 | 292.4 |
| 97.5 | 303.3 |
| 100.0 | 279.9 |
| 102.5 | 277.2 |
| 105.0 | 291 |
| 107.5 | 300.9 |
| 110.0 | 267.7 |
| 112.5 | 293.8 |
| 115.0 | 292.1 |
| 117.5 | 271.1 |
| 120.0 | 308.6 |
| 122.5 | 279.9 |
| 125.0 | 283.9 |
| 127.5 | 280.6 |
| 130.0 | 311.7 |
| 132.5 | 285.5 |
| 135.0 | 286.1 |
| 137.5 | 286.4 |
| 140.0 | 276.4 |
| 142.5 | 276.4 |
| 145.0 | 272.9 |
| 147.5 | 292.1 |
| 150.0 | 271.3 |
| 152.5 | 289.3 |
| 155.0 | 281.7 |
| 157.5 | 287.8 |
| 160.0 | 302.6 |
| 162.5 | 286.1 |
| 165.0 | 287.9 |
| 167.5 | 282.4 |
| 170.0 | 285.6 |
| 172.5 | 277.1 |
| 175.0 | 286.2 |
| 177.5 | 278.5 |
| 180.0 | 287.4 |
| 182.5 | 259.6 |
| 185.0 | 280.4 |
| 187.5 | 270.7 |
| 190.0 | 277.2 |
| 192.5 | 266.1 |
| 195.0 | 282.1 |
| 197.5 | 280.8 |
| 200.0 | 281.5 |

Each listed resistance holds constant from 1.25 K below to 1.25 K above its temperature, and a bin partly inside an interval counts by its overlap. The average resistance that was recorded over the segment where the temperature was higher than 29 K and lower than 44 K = 310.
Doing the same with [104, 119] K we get 286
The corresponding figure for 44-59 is 315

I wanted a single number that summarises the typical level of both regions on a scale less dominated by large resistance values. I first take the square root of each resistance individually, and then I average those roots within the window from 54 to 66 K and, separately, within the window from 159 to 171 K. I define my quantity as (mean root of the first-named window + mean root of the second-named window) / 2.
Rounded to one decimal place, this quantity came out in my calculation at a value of 17.3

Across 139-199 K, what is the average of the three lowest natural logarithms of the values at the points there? 5.58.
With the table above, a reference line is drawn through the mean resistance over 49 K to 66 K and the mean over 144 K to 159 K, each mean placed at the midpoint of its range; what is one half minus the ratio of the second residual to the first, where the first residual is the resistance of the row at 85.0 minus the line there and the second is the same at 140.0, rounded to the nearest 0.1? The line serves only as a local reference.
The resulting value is 0.1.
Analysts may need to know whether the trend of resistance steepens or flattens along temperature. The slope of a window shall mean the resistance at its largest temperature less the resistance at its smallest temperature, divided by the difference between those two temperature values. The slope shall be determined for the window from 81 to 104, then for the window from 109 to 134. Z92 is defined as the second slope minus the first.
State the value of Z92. 1.1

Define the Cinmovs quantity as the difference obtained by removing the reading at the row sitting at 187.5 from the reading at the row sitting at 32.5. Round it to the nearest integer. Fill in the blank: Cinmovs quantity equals 32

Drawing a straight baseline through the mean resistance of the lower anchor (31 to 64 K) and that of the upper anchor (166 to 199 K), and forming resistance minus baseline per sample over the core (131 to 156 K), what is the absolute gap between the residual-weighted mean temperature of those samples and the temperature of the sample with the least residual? 7.5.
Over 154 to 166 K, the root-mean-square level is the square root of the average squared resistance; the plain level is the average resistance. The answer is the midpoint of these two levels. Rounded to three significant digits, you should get 289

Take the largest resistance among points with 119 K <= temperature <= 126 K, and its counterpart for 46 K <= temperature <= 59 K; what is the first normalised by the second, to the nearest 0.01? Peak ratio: 0.91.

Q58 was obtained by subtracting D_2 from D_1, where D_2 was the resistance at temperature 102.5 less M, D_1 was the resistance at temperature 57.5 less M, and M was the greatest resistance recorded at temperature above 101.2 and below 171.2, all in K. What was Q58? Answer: 19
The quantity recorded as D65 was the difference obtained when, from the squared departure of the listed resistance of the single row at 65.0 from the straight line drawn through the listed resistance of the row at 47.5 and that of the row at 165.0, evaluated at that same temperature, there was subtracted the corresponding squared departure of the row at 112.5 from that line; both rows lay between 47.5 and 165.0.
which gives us 467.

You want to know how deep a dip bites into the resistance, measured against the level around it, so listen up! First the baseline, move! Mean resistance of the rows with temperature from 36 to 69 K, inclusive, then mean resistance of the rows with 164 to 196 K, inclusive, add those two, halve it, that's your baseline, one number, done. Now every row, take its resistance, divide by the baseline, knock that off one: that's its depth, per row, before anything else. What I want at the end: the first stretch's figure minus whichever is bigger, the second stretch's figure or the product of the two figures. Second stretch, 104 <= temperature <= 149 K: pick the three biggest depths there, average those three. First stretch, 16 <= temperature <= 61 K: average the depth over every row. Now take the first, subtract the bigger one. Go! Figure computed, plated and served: -0.17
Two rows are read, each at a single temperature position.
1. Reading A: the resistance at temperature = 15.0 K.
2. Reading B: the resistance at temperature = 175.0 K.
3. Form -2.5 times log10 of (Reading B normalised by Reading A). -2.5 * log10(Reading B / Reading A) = 0.18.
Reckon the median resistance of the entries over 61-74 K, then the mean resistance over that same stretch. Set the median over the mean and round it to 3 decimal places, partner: 0.997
